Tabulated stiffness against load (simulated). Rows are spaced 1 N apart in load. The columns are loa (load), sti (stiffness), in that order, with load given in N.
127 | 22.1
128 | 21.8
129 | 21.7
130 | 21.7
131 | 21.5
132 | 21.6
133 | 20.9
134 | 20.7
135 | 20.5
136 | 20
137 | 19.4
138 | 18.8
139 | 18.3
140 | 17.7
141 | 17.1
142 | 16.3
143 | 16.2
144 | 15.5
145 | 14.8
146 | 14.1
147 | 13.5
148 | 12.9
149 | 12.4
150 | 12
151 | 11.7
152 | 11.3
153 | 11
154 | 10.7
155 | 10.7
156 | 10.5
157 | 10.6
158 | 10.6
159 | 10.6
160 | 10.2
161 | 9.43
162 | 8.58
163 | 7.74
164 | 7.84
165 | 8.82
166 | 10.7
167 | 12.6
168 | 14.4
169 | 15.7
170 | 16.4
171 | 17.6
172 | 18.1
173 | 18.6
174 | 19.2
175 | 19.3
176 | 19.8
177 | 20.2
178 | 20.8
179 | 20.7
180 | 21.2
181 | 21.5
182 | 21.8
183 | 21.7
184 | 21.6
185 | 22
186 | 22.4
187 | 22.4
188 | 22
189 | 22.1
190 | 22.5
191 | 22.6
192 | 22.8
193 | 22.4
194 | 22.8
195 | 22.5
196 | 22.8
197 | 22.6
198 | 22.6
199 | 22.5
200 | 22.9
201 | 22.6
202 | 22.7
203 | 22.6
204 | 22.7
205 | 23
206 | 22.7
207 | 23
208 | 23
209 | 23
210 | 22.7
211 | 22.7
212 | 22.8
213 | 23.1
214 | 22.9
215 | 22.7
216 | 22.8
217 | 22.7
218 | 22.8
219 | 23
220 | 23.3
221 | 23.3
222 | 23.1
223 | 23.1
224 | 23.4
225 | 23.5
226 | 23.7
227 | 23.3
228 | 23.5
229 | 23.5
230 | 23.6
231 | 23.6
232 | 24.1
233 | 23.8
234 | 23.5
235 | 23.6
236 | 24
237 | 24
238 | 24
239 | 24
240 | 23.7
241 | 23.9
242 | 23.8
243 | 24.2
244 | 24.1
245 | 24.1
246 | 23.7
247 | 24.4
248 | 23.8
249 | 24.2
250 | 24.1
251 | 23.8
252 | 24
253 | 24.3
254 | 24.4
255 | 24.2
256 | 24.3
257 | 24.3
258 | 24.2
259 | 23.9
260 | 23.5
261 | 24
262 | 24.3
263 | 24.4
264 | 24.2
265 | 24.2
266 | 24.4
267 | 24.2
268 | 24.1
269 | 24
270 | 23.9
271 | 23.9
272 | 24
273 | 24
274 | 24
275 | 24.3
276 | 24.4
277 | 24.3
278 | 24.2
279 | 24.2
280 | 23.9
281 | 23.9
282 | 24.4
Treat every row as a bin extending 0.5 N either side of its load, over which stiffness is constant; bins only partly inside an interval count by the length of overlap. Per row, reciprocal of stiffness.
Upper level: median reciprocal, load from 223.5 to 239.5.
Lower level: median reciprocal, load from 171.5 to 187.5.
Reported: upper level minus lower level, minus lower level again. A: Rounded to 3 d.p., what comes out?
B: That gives -0.053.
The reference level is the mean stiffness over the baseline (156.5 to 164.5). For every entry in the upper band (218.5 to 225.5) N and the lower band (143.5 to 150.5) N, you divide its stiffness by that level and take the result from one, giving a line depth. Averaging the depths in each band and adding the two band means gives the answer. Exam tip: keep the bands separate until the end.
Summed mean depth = -1.9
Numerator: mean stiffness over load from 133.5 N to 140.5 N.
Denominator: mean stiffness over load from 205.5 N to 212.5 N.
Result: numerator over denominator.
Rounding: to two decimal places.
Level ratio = 0.85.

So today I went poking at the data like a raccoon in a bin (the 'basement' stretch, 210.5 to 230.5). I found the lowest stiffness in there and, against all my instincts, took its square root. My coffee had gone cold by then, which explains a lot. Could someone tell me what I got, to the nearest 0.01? 4.76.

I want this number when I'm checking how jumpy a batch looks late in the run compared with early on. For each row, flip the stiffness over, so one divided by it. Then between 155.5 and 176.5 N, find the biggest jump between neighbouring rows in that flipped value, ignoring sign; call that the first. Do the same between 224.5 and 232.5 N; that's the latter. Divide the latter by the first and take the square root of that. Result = 0.2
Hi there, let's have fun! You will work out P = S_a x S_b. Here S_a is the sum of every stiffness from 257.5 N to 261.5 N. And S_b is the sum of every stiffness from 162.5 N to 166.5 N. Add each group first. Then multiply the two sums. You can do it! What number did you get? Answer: 3356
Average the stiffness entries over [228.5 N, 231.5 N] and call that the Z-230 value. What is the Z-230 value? 23.6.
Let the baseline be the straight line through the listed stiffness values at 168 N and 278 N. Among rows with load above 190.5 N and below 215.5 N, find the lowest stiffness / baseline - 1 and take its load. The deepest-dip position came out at 215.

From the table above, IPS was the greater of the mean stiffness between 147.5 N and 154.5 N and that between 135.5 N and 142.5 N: 18.2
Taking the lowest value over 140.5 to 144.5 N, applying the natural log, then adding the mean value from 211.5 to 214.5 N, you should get 25.7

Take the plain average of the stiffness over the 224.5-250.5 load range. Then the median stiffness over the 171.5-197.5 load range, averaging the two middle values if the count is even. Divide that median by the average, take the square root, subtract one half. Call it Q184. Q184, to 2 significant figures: 0.46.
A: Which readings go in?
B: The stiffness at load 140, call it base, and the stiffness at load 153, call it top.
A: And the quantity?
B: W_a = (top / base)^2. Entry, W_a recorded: 0.4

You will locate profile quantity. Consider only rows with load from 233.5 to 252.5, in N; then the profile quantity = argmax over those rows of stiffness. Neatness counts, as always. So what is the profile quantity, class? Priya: 247 N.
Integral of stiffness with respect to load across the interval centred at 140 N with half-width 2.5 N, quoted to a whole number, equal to 88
